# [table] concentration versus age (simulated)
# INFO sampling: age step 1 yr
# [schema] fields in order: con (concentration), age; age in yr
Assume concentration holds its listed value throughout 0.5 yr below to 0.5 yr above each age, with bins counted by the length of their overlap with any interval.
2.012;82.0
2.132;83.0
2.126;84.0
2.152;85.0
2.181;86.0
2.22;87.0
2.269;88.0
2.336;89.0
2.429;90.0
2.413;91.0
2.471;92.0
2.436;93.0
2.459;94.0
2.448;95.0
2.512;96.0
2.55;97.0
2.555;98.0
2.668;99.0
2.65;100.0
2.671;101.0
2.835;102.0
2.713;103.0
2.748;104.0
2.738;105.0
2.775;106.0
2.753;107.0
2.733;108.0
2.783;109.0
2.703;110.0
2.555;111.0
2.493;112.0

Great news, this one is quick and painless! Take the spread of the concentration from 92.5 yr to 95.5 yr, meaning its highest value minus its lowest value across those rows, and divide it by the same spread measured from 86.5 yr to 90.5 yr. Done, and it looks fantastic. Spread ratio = 0.11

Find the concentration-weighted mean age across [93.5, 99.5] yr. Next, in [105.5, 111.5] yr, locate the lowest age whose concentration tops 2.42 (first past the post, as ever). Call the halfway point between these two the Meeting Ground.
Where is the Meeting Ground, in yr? 101.3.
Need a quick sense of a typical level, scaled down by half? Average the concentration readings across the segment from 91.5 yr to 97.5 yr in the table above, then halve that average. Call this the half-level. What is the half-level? 1.24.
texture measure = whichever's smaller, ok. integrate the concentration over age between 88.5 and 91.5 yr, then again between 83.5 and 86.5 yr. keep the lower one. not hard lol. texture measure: 6.46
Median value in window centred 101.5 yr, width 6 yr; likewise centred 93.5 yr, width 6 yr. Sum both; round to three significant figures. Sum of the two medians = 5.15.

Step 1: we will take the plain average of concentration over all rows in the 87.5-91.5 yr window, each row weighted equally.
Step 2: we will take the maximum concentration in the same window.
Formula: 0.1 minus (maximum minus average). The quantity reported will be 0.03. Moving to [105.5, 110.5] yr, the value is 0.07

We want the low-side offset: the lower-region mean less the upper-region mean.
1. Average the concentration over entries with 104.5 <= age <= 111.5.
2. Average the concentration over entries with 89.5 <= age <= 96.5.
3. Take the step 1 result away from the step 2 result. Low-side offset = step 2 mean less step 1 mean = -0.27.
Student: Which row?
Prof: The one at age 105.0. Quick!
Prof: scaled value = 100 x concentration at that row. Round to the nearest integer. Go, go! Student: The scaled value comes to 274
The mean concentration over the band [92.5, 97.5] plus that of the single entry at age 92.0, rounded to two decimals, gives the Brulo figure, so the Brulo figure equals 4.95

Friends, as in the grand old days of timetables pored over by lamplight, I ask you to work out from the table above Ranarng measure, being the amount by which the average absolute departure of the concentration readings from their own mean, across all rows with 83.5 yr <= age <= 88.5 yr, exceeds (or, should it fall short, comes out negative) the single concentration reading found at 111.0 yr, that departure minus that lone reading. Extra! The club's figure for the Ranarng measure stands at -2.51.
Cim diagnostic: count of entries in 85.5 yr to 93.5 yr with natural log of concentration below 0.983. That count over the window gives 8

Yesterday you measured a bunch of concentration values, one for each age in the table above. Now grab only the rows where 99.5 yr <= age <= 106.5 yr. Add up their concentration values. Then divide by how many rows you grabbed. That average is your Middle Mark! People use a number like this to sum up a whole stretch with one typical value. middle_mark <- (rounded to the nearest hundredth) 2.73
